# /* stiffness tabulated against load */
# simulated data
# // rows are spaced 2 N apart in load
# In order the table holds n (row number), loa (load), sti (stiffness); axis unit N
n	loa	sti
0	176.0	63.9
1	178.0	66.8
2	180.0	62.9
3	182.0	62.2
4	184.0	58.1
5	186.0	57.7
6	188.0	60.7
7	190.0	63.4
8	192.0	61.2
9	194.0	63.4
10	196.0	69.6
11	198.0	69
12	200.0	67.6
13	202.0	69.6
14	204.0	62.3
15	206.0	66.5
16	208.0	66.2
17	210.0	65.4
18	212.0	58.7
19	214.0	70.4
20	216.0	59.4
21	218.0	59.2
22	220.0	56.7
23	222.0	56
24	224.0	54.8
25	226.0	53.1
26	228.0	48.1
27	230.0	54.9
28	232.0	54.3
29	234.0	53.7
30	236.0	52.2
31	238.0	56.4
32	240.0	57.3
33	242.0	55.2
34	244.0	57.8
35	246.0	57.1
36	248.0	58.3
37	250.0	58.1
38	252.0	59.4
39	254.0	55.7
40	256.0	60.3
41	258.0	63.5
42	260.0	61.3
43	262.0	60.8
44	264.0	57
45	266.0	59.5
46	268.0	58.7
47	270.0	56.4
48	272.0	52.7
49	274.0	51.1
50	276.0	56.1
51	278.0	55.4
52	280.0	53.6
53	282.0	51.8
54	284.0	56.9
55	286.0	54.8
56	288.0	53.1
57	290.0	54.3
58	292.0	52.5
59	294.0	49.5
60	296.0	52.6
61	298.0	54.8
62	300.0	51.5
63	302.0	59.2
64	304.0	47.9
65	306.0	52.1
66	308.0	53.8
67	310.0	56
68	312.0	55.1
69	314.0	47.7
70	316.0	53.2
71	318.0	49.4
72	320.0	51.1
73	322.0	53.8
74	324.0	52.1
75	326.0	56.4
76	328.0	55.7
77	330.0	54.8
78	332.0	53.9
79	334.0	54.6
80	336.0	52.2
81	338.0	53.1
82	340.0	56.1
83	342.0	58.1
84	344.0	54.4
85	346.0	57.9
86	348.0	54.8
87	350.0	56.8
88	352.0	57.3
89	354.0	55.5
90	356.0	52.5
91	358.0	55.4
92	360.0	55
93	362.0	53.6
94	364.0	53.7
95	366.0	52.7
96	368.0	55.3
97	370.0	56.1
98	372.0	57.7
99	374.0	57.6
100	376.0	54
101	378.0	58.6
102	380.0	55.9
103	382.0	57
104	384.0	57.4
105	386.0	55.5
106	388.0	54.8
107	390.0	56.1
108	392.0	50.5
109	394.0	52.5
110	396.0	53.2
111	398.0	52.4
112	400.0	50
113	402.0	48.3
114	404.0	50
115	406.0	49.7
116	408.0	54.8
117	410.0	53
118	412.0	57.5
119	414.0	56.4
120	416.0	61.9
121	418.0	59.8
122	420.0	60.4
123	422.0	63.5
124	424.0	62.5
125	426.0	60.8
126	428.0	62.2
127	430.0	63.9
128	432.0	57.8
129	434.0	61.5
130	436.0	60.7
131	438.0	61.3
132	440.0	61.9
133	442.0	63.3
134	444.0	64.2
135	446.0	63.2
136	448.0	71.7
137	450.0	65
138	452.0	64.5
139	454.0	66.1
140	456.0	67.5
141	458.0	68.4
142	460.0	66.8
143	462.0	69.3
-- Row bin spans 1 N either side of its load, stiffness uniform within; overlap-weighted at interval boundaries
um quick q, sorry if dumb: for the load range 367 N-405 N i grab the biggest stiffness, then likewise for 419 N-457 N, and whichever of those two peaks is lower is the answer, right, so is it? 58.6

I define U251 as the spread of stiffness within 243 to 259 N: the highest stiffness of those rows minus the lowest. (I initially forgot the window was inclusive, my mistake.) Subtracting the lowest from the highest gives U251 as 8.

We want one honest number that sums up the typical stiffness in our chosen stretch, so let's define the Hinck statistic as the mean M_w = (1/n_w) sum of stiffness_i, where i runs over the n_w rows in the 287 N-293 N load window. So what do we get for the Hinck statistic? 53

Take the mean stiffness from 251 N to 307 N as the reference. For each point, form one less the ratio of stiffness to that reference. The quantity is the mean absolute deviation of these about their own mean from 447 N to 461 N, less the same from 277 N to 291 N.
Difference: 0.010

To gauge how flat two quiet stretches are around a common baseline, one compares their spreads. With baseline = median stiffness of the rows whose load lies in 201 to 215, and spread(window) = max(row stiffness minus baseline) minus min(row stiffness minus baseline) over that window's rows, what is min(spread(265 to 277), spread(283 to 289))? 3.8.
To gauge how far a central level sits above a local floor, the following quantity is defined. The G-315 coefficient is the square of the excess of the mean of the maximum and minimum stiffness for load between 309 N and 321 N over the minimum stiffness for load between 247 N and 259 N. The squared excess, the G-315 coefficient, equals 15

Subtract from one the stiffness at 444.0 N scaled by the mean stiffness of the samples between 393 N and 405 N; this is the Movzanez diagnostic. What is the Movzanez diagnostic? -0.26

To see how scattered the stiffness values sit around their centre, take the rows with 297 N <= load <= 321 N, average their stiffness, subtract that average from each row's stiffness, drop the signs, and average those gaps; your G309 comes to 2.7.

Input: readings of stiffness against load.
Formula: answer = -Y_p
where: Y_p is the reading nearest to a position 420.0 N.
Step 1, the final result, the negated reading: -60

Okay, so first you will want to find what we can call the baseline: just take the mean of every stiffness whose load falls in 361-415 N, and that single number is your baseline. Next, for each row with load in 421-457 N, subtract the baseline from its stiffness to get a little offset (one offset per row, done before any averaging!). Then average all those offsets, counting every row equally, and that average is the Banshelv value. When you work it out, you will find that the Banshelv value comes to 9.2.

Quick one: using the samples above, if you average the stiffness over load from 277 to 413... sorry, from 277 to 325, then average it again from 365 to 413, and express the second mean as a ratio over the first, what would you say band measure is 1.02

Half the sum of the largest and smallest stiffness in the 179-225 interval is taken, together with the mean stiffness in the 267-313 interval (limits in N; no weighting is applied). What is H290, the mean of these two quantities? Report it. 58.3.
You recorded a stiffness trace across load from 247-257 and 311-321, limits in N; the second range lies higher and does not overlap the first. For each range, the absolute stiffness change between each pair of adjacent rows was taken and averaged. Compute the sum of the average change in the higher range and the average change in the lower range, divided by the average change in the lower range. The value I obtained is 2.9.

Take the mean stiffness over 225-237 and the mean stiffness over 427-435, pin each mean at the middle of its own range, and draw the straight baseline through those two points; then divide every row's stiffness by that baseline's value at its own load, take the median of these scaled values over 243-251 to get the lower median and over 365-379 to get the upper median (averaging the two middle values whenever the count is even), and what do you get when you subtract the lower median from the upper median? -0.13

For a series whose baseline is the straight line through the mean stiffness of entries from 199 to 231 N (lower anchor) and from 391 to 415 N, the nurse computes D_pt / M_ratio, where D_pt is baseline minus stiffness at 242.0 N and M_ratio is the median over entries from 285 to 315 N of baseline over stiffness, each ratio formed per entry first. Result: 3.9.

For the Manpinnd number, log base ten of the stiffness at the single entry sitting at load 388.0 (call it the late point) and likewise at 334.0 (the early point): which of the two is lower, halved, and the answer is 0.869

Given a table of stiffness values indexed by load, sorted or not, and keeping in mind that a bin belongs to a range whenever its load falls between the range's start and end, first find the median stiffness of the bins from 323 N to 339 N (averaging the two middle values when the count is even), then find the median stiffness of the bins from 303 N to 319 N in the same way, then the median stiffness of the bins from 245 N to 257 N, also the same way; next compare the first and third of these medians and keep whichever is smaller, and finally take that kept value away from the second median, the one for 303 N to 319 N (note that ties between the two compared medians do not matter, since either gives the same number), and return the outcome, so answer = -2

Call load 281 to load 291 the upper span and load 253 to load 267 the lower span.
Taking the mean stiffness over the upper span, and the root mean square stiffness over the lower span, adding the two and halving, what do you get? 57.0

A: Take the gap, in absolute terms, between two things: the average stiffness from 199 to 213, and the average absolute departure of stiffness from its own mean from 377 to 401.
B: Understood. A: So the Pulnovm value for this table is 62.9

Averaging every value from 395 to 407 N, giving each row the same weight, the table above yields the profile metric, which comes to 51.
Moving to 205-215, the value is 65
